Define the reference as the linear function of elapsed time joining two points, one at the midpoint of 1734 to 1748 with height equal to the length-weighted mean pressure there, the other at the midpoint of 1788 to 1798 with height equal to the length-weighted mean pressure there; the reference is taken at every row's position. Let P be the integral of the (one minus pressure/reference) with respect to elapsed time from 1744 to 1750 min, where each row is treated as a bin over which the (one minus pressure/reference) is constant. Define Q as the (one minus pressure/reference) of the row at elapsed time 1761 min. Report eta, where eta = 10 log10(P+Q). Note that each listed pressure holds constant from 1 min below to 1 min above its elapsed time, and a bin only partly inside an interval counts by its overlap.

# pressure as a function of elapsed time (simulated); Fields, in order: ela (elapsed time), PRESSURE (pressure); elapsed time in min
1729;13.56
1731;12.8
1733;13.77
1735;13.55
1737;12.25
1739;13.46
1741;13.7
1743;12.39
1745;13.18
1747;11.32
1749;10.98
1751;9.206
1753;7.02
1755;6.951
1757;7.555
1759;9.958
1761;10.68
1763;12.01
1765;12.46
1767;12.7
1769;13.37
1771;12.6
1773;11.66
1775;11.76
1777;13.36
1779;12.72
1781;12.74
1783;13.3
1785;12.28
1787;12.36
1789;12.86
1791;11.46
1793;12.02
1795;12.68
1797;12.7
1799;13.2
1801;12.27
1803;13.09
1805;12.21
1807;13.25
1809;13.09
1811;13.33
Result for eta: -2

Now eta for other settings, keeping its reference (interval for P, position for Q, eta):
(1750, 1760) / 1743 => 6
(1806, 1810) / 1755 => -9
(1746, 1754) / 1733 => 3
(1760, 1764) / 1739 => -4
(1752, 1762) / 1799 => 5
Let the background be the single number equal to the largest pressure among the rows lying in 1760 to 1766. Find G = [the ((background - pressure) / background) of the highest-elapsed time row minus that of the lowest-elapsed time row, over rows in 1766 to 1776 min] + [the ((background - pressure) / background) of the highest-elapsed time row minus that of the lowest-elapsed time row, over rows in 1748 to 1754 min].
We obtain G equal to 0.39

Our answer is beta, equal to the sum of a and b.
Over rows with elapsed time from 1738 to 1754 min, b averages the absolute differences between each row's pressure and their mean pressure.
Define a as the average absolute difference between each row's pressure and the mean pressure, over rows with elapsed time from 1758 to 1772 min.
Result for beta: 2.7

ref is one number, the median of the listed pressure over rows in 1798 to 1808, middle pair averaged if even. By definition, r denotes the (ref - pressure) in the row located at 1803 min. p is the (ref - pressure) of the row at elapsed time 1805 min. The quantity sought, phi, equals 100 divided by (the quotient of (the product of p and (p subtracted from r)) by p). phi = -114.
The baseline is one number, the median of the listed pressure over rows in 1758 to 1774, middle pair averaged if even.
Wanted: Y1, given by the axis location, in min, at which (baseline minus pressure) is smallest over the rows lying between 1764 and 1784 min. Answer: 1769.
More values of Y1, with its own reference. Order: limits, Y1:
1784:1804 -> 1799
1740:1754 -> 1741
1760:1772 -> 1769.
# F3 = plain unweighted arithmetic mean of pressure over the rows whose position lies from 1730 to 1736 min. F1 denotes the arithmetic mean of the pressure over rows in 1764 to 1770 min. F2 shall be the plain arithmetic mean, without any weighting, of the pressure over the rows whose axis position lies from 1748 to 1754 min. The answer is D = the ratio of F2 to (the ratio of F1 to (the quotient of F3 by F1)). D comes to 0.74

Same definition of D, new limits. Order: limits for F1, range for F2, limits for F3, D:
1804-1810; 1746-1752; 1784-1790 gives 0.80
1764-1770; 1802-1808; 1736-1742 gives 1.02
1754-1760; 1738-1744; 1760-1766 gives 2.32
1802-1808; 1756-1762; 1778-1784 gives 0.74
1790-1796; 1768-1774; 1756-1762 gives 0.81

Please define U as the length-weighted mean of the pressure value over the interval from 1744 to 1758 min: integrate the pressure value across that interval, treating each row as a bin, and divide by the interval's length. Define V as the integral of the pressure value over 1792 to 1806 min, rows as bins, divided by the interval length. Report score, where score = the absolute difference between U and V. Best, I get 3.1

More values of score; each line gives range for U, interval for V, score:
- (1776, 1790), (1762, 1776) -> 0.4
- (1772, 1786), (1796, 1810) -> 0.3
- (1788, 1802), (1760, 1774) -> 0.2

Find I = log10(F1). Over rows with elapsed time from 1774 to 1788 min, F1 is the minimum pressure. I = 1.07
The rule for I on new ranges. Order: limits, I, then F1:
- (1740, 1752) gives 0.96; 9.206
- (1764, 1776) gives 1.07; 11.66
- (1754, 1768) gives 0.84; 6.951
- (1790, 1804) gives 1.06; 11.46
